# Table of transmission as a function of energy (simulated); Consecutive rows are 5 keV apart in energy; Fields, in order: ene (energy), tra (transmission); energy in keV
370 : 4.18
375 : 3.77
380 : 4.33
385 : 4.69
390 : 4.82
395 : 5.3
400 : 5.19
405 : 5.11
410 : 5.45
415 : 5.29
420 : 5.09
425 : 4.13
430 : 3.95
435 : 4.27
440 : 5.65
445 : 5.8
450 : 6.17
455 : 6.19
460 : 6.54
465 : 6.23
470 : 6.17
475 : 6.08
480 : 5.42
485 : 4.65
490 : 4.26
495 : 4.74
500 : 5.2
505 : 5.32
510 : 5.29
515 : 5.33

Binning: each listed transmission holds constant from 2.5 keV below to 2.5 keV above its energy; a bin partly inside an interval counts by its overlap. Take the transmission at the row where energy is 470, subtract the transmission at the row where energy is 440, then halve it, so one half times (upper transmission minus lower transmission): 0.3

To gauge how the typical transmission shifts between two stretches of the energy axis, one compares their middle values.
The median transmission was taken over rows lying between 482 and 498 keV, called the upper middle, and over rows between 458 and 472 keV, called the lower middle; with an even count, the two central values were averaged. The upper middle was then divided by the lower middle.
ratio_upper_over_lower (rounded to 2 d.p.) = 0.75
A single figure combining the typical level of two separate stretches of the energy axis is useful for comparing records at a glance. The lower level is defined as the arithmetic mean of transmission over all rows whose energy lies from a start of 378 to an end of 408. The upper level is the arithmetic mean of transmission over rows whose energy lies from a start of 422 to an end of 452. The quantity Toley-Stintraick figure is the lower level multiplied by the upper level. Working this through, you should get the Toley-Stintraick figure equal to 24.5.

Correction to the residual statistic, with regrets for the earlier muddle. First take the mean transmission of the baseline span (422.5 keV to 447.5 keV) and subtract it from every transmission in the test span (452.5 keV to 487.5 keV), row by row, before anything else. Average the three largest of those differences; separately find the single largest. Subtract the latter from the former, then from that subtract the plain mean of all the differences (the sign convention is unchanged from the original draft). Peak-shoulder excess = -1.4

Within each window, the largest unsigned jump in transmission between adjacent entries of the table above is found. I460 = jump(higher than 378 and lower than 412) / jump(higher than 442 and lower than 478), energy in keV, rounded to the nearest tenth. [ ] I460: 1.3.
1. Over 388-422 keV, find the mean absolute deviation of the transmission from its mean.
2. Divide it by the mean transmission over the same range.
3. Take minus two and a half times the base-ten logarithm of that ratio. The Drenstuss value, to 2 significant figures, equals 3.9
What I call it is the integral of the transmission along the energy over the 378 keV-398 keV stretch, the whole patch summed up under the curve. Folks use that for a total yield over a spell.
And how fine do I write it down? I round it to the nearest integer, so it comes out 96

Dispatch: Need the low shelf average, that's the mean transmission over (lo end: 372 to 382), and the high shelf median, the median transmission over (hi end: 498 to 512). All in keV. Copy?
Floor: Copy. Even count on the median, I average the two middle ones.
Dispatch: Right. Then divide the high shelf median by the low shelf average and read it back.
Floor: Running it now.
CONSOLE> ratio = 1.31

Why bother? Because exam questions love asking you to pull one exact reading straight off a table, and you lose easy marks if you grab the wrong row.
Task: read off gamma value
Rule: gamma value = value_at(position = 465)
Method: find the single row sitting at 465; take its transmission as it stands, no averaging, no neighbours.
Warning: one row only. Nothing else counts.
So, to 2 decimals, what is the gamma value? 6.23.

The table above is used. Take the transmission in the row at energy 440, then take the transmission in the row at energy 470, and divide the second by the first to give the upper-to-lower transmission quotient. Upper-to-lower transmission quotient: 1.09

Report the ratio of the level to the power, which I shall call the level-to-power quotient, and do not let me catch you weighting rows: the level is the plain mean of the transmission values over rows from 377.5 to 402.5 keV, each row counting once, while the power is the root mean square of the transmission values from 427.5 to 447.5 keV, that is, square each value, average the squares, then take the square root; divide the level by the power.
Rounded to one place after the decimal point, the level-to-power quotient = 1.0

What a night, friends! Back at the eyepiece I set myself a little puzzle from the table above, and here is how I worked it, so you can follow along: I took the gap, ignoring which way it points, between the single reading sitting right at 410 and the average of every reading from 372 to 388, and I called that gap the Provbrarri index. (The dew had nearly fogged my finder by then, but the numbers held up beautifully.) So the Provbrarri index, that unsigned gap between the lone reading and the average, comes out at 1.2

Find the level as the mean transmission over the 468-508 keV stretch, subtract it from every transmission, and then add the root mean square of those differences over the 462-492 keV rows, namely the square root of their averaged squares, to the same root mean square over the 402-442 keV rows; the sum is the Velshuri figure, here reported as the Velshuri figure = 1.52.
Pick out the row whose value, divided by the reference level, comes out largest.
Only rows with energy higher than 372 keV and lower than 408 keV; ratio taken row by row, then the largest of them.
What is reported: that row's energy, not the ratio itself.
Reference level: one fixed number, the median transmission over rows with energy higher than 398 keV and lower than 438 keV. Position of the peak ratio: 395 keV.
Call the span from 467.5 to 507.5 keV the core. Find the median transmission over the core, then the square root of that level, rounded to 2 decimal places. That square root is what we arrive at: 2.29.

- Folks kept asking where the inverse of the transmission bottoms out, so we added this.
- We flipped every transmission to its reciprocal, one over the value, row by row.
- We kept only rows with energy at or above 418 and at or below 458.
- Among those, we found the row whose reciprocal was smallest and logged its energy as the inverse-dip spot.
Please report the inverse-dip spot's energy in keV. 455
